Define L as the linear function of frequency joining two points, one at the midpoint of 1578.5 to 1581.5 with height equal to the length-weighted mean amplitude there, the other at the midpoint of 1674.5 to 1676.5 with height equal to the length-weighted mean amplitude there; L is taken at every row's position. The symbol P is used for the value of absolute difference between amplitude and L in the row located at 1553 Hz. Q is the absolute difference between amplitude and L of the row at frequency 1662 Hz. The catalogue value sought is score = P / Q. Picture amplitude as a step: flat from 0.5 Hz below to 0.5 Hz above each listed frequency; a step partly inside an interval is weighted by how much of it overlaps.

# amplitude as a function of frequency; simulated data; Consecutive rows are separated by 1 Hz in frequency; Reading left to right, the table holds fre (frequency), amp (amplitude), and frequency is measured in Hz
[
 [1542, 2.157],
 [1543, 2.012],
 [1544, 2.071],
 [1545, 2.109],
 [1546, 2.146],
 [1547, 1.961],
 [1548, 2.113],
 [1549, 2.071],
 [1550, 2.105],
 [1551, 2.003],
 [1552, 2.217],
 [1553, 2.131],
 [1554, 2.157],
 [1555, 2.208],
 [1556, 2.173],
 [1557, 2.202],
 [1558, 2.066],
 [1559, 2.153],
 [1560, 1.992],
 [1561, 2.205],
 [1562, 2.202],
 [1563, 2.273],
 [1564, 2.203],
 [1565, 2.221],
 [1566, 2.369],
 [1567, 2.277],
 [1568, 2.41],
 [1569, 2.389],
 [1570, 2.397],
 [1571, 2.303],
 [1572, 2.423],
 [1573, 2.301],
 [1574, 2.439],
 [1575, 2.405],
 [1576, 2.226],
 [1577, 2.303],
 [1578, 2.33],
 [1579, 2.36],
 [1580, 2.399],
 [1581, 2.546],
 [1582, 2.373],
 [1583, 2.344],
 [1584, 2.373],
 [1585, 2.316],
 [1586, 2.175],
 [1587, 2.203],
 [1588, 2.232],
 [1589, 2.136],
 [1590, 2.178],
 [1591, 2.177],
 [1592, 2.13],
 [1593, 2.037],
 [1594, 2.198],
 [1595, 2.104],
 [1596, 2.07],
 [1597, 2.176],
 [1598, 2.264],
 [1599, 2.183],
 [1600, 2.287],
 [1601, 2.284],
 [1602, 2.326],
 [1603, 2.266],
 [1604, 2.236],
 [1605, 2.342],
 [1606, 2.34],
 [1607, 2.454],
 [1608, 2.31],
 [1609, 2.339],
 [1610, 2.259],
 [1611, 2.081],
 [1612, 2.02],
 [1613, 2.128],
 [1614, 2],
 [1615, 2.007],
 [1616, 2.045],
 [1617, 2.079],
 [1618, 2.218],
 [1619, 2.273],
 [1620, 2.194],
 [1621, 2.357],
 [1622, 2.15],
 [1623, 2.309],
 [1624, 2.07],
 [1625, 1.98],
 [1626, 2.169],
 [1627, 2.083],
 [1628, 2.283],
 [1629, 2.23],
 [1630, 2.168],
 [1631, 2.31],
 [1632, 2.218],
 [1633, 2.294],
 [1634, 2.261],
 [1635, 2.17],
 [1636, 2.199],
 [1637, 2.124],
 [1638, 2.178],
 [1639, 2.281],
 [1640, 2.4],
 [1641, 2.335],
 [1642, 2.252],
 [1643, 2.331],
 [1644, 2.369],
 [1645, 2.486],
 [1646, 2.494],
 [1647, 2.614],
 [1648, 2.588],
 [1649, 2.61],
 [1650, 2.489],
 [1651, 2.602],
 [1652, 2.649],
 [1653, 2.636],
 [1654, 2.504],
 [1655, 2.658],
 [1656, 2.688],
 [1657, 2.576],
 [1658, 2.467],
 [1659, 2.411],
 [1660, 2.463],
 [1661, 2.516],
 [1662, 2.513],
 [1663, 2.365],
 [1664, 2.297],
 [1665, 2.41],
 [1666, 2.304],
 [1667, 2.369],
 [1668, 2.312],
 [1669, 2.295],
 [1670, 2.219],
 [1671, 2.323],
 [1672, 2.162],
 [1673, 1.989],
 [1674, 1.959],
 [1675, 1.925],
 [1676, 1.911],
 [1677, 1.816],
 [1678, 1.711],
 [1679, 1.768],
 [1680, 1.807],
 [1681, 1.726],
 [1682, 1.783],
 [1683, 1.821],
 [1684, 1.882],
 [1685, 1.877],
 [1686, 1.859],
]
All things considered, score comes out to 0.9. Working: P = 0.45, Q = 0.52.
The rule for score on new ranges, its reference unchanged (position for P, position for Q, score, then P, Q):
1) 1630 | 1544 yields 0.0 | 0.00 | 0.56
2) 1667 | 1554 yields 1.0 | 0.40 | 0.42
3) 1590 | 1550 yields 0.4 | 0.20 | 0.49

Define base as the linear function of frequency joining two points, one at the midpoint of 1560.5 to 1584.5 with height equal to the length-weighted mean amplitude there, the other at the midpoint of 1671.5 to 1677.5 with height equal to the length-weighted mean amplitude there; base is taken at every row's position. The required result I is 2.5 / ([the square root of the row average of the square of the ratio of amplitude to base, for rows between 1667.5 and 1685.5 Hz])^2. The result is 2.46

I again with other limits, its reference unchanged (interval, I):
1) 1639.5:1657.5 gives 1.66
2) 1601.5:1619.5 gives 2.47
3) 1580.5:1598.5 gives 2.61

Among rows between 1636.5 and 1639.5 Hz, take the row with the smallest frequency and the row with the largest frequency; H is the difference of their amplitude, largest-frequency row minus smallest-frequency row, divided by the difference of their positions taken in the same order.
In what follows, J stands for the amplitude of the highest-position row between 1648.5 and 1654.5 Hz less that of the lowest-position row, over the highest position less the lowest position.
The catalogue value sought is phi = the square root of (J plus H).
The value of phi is 0.24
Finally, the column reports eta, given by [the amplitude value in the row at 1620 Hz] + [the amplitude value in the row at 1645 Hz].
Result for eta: 4.68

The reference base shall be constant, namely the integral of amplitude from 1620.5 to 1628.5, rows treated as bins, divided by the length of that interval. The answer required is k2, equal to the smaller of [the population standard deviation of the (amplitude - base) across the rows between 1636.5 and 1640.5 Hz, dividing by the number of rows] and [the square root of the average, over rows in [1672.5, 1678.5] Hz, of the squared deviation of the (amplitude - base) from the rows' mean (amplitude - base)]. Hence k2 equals 0.095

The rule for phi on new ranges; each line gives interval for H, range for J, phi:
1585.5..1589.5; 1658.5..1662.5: 0.14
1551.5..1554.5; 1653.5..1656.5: 0.25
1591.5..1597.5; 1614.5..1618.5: 0.28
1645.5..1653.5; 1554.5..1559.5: 0.08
